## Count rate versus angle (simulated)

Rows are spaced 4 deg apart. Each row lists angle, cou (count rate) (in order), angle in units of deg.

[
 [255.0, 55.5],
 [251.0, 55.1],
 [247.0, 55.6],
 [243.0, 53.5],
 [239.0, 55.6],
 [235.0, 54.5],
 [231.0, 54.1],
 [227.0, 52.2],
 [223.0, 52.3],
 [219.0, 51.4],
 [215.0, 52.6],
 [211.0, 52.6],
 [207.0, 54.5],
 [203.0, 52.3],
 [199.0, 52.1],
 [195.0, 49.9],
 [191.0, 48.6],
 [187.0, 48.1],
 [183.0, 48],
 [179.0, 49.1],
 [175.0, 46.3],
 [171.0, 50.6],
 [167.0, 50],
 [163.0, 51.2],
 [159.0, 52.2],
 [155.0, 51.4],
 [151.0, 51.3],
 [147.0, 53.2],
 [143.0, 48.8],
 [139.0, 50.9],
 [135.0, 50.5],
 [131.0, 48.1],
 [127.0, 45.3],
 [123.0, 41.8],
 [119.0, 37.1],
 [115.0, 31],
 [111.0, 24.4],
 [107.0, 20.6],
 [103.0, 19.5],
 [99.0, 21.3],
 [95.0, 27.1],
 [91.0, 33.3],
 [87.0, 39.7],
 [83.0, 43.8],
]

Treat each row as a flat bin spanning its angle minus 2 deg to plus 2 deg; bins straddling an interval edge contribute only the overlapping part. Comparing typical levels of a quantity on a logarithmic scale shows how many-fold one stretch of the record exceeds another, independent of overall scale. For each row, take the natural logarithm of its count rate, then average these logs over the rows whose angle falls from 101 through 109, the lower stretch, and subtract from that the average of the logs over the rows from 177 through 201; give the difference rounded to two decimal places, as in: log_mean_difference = -0.90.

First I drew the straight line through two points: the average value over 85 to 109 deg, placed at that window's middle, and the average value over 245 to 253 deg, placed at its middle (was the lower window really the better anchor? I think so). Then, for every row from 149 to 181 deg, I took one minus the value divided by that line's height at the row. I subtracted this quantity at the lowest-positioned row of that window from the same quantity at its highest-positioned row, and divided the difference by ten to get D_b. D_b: 0.022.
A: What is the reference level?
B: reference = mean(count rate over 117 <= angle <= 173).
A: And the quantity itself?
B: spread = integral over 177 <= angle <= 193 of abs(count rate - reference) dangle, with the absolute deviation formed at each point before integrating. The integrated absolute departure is 8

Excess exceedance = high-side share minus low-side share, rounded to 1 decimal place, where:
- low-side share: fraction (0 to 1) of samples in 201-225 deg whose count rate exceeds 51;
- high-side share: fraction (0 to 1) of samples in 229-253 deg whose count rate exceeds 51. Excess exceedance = 0.0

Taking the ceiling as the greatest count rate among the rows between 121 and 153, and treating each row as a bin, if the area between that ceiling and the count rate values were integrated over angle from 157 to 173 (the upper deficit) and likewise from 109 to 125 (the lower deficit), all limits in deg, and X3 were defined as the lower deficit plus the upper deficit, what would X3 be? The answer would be 349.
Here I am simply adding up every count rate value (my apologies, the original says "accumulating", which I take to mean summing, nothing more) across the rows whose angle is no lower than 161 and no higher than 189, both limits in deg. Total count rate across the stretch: 343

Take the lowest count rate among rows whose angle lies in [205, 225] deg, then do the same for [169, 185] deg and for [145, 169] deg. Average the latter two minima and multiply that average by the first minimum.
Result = 2475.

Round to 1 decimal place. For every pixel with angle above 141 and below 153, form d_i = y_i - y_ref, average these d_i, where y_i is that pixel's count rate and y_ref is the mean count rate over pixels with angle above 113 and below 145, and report 6.9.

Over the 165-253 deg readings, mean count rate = 51.8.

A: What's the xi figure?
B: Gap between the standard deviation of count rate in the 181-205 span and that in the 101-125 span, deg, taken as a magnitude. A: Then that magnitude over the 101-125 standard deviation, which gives 0.79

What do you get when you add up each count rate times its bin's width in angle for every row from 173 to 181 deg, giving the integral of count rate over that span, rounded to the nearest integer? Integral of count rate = 382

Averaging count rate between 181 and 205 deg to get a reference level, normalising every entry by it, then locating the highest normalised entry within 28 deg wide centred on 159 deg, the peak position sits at 147.0 deg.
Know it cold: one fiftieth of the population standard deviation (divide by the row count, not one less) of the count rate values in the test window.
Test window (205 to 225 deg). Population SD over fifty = 0.020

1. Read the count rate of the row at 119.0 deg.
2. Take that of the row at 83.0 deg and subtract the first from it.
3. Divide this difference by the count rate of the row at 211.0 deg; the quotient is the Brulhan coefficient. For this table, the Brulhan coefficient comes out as 0.13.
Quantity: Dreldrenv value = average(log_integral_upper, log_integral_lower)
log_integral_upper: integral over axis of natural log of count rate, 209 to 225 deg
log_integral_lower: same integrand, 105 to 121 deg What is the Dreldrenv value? 58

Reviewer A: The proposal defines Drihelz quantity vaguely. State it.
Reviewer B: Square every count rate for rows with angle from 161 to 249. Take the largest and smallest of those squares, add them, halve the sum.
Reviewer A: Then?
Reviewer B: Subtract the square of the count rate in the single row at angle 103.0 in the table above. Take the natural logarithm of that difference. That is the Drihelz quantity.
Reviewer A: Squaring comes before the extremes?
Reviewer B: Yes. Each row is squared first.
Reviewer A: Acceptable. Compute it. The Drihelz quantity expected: 7.7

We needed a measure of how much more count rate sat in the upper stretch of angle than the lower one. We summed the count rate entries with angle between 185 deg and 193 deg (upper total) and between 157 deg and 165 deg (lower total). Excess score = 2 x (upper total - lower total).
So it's -13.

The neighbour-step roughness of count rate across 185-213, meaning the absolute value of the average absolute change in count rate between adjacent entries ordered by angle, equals 1.4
